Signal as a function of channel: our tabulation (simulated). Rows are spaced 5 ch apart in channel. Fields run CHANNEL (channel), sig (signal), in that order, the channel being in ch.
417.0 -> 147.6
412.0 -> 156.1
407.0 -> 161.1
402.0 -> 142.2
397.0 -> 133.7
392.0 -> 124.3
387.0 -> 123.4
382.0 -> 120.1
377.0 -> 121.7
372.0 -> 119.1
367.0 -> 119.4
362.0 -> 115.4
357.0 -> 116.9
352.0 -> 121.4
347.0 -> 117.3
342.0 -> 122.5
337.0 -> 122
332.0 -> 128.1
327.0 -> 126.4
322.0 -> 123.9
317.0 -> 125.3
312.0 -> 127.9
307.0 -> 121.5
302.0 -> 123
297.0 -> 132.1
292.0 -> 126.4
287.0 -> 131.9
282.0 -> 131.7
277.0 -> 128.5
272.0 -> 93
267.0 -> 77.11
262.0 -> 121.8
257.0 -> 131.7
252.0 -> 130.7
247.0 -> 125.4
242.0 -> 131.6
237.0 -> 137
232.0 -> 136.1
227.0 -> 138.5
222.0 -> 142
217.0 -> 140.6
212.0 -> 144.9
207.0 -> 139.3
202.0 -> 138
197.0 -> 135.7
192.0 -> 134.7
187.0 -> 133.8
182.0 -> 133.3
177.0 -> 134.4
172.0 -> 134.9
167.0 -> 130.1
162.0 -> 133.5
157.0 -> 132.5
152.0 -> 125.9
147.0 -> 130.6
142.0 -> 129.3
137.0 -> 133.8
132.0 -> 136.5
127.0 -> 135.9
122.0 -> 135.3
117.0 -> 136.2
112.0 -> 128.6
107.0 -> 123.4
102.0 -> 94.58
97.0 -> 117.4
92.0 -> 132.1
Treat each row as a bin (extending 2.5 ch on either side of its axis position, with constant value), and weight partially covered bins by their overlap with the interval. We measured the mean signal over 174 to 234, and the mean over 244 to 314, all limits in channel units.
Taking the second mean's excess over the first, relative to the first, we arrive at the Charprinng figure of -0.116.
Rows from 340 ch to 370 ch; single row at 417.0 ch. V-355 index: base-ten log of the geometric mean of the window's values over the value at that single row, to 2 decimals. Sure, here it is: -0.09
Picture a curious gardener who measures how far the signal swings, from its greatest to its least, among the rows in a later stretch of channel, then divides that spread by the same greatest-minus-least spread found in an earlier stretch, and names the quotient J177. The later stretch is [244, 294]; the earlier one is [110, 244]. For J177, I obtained 3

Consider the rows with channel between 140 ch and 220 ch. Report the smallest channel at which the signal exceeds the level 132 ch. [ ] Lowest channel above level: 157.0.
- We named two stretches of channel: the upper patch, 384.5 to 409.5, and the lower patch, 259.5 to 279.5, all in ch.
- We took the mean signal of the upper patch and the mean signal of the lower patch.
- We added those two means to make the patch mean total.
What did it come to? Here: 242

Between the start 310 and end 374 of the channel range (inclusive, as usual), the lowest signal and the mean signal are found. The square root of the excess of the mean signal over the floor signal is 2.6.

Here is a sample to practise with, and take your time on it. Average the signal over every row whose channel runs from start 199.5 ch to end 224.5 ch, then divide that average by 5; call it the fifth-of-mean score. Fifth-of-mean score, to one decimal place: 28.2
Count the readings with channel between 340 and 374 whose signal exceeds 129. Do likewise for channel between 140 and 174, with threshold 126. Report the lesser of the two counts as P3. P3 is 0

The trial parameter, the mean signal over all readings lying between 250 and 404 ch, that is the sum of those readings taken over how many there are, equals 123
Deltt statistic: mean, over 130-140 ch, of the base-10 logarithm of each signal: 2.13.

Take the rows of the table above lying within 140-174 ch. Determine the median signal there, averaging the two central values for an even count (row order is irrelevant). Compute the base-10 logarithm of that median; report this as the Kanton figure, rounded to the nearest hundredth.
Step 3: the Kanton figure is 2.12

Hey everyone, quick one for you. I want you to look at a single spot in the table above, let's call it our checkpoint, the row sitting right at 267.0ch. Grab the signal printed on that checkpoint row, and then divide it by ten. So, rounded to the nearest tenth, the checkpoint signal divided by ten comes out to 7.7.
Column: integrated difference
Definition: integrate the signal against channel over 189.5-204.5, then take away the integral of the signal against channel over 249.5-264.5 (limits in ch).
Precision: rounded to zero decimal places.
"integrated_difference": 121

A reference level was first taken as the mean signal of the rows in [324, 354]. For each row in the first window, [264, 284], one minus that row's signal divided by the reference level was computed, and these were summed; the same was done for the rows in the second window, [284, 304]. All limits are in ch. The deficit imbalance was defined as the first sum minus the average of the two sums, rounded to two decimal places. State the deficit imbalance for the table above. 0.34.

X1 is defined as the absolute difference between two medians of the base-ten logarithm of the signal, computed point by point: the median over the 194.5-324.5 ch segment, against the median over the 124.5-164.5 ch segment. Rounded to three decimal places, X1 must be 0.004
